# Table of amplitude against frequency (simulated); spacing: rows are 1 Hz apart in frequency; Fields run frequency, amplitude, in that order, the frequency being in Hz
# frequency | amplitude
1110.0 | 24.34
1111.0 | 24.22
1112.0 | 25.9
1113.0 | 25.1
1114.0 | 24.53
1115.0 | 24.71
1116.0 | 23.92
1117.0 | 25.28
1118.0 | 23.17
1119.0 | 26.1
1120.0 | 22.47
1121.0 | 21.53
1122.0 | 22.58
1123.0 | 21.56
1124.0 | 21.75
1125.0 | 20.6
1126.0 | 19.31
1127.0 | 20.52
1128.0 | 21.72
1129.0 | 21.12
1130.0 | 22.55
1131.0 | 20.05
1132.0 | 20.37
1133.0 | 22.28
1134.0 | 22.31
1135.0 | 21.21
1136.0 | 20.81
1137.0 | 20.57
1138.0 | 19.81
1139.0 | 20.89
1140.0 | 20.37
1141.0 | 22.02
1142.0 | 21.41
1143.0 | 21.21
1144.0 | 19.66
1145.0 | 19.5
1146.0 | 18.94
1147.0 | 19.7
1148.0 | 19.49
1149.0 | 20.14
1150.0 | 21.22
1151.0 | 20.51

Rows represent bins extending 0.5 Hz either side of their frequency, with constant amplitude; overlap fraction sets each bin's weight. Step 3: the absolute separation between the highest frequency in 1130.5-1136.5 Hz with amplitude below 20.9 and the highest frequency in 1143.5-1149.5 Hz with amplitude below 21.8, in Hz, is 13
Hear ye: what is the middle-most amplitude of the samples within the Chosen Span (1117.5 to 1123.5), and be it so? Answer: 22.5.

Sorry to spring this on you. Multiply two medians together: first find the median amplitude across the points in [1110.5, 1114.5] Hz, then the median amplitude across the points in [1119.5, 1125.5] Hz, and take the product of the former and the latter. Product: 537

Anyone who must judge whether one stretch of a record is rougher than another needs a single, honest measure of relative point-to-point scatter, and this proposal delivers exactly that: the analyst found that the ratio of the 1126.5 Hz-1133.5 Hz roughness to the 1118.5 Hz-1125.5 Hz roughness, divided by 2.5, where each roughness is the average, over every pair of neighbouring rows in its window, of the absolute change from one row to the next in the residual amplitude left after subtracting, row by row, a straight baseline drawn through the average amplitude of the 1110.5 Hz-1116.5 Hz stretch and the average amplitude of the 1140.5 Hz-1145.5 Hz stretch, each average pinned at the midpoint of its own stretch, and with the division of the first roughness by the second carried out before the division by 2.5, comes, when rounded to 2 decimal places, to 0.43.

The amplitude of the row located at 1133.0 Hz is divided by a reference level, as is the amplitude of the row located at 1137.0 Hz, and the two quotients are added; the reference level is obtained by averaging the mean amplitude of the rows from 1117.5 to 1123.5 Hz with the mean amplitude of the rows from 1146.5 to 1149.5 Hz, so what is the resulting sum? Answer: 2.008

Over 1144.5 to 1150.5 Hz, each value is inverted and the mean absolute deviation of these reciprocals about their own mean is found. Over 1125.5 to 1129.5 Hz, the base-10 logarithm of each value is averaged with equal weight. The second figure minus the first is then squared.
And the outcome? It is 1.73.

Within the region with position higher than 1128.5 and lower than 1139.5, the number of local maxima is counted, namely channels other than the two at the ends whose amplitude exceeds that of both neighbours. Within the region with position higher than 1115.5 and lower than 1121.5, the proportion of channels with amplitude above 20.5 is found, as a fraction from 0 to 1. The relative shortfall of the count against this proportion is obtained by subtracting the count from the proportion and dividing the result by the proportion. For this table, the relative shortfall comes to -1.0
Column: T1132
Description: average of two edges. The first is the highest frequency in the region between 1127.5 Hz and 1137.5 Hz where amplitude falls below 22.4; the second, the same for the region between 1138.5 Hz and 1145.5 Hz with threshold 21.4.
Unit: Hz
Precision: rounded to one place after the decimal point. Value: 1141.0 Hz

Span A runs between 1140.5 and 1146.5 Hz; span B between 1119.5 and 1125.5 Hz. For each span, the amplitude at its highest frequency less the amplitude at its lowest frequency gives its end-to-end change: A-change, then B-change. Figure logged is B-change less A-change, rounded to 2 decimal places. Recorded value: 1.21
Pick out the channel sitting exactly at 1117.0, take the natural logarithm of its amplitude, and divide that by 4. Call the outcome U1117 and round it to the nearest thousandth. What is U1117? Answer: 0.808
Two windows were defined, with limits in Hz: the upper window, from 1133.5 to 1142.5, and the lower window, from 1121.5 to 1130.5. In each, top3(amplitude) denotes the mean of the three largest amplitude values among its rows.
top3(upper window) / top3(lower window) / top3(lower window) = 0.044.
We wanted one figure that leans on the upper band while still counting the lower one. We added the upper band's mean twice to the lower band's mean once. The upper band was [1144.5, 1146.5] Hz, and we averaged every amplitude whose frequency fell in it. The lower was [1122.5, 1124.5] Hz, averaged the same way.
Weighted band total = 60.1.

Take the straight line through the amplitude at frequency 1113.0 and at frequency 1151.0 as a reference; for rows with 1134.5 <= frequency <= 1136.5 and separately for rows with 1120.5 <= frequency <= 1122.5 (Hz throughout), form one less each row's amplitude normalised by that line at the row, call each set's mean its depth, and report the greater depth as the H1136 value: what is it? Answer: 0.084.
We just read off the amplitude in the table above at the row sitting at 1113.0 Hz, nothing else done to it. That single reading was 25.1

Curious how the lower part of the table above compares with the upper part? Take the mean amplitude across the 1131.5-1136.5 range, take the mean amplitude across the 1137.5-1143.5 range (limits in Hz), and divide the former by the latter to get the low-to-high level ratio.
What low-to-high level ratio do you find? 1.02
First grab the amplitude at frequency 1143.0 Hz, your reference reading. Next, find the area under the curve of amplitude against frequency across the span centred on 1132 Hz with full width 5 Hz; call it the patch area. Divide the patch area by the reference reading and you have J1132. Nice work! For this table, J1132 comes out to 5.1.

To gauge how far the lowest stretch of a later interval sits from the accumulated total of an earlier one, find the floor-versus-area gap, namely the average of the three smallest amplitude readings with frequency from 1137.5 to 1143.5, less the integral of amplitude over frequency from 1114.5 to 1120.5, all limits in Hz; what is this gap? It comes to -125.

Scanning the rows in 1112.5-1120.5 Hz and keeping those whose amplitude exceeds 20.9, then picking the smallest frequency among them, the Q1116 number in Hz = 1113.0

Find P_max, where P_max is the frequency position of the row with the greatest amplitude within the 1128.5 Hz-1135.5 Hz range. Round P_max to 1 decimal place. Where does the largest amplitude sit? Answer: 1130.0 Hz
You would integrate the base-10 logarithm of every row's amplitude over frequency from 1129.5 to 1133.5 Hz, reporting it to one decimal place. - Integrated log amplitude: 5.3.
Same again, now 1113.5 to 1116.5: 4.2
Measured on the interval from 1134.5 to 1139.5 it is 6.6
